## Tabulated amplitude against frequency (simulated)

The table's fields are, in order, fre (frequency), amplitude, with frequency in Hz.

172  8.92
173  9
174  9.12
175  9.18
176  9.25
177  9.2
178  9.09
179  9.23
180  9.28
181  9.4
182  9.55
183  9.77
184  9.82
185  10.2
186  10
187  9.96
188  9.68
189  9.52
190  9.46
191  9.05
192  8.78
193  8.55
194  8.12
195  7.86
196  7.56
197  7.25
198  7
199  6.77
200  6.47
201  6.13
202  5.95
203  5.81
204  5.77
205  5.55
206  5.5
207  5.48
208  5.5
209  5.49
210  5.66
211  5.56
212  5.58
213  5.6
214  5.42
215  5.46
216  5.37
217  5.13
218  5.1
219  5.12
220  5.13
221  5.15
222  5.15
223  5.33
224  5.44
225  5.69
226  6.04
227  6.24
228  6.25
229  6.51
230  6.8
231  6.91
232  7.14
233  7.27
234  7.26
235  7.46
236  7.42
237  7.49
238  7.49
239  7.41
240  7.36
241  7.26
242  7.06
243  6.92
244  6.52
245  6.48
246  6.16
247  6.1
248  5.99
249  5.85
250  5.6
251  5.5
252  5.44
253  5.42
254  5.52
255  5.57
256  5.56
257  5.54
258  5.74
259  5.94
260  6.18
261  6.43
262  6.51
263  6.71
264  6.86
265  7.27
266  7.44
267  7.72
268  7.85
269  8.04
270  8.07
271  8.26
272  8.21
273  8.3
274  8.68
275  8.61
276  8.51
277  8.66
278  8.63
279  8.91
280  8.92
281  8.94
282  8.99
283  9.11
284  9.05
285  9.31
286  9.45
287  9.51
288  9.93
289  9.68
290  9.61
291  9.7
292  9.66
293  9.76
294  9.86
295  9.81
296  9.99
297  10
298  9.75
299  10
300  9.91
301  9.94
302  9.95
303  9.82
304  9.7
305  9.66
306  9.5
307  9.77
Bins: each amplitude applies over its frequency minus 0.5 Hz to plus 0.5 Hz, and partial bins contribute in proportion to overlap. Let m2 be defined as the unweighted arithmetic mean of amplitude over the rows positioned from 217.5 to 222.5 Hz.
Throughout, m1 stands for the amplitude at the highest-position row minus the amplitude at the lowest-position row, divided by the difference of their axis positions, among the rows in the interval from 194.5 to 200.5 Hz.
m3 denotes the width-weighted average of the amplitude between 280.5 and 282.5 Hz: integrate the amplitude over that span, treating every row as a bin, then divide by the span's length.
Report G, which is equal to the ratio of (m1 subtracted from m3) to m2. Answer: 1.80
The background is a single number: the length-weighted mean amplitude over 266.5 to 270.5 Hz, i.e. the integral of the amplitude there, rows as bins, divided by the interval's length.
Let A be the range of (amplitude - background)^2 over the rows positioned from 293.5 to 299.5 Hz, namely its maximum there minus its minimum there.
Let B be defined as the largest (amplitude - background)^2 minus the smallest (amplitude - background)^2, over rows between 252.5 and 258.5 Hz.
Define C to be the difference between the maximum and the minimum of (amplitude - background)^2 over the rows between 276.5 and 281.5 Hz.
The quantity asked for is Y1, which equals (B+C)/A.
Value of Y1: 2.1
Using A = 1.0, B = 1.5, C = 0.5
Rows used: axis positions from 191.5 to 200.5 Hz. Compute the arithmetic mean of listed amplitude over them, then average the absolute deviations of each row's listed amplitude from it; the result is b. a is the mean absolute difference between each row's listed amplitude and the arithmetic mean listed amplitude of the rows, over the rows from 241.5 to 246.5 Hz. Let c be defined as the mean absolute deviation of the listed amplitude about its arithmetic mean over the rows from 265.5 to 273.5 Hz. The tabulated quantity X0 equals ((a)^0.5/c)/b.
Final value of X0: 3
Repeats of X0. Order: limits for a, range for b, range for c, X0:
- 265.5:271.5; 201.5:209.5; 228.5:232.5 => 16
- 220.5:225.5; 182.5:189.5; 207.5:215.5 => 36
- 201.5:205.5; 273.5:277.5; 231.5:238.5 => 51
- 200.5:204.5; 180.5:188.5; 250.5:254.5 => 45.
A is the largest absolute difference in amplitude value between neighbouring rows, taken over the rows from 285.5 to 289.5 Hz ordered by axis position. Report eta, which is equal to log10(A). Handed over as -0.38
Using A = 0.42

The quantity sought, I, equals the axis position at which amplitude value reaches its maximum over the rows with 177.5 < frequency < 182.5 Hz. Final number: 182 Hz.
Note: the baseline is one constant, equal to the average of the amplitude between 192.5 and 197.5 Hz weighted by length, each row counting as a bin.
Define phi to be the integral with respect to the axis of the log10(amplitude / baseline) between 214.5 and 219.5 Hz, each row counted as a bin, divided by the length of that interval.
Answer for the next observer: -0.18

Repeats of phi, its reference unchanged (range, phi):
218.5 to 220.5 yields -0.19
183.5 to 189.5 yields 0.10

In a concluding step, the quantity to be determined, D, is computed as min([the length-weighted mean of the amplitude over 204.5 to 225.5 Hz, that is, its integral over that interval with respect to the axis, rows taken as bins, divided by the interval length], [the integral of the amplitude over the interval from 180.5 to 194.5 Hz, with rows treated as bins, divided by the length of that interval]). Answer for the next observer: 5.4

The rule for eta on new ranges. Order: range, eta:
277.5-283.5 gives -0.55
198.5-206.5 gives -0.47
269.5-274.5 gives -0.42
